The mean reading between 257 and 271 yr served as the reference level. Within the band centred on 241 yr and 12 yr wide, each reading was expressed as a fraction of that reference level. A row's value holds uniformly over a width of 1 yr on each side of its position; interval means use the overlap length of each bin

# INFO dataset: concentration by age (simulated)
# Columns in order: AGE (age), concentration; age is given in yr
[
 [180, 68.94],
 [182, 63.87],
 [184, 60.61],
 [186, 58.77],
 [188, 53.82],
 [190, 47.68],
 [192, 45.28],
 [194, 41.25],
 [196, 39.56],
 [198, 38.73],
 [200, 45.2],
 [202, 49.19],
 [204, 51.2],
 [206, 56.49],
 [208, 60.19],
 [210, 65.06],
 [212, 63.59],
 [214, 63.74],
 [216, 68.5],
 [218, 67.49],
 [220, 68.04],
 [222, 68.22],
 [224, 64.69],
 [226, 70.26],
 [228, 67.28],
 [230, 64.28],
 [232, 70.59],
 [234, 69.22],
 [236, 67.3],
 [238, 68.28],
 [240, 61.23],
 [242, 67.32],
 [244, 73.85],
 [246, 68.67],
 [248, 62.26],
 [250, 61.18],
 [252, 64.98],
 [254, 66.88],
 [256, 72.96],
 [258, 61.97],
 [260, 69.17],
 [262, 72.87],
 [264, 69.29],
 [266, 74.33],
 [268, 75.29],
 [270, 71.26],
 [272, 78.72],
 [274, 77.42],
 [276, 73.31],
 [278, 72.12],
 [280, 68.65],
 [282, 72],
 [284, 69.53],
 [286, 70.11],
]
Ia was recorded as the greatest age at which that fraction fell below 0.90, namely 240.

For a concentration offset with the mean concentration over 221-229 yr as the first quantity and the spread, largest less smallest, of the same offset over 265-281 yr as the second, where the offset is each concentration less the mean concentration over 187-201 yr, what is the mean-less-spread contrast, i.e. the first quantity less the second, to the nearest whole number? 13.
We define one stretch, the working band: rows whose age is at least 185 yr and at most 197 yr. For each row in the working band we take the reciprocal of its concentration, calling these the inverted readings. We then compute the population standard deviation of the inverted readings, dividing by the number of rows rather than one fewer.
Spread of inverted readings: 0.0029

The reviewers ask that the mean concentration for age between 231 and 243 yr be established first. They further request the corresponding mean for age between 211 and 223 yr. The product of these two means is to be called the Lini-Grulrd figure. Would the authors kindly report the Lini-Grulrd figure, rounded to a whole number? 4484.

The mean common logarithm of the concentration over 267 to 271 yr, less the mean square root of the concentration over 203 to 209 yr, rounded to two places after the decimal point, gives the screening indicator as -5.61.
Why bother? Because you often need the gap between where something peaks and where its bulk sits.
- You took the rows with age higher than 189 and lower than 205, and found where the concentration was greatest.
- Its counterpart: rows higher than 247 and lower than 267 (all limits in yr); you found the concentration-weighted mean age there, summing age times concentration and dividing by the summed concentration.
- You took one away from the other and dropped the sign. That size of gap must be 53.3 yr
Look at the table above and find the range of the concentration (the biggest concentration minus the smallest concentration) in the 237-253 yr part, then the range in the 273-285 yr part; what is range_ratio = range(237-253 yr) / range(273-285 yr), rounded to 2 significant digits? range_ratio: 1.4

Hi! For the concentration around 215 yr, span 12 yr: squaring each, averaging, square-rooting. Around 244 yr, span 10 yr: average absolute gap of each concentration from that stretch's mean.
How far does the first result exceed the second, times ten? 622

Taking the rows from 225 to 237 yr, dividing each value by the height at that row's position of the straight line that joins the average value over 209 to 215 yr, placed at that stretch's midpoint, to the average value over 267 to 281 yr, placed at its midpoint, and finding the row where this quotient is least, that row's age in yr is 230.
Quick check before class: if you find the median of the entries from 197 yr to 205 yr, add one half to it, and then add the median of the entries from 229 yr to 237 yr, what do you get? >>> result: 116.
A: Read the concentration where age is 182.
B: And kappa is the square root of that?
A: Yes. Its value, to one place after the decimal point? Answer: 8.0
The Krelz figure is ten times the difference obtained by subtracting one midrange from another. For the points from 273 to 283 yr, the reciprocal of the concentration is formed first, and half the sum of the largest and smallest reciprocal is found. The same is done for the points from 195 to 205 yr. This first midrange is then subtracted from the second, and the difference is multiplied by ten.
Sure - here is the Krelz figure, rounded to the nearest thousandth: 0.089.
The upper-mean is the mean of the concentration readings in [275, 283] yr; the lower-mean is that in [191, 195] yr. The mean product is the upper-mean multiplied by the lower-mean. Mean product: 3094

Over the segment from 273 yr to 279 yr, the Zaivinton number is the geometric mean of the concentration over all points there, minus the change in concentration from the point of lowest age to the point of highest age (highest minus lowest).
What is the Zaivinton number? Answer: 80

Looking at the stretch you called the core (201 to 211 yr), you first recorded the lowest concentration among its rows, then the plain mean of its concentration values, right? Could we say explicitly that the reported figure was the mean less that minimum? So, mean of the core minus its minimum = 7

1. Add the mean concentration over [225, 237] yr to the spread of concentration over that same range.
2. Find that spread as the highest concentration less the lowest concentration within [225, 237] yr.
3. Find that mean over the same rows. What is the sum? 74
